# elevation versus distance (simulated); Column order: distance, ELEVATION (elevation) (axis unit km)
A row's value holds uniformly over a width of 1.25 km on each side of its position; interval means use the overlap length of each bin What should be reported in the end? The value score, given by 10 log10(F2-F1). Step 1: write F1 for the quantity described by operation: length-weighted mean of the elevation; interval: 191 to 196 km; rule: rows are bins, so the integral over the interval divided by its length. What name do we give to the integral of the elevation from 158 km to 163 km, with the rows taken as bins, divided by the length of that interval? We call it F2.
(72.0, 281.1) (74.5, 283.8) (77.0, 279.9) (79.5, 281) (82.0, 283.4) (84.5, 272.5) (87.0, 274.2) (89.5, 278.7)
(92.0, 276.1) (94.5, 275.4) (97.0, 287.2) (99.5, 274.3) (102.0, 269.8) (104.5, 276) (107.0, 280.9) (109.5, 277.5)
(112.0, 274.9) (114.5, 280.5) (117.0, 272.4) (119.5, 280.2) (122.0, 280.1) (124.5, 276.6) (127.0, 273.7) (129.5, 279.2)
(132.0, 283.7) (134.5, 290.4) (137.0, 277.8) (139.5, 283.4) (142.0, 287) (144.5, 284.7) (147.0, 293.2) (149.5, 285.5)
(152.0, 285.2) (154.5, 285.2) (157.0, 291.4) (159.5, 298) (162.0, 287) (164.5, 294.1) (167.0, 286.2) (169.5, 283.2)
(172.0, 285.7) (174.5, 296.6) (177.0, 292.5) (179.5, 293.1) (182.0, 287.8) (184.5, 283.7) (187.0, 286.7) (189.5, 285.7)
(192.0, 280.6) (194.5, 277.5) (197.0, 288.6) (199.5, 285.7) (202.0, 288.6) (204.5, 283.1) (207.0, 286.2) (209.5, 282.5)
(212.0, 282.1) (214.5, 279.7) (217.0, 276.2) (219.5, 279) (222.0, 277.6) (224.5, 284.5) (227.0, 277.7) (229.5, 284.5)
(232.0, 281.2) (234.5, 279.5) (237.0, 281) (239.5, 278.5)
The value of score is 11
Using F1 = 279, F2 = 293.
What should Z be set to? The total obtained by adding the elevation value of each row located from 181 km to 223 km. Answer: 4811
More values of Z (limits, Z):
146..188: 4915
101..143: 4744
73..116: 4726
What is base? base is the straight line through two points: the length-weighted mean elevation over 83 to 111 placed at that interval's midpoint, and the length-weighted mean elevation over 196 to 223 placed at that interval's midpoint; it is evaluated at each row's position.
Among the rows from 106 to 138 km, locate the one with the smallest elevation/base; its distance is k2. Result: 117.0 km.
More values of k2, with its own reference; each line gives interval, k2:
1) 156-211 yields 194.5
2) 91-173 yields 102.0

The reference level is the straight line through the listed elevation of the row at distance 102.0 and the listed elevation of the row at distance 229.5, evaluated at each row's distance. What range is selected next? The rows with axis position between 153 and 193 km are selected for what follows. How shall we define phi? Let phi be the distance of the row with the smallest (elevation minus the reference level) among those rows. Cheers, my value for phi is 192.0 km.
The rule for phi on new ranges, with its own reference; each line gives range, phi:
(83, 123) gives 102.0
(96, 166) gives 102.0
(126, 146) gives 127.0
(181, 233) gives 217.0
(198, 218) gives 217.0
